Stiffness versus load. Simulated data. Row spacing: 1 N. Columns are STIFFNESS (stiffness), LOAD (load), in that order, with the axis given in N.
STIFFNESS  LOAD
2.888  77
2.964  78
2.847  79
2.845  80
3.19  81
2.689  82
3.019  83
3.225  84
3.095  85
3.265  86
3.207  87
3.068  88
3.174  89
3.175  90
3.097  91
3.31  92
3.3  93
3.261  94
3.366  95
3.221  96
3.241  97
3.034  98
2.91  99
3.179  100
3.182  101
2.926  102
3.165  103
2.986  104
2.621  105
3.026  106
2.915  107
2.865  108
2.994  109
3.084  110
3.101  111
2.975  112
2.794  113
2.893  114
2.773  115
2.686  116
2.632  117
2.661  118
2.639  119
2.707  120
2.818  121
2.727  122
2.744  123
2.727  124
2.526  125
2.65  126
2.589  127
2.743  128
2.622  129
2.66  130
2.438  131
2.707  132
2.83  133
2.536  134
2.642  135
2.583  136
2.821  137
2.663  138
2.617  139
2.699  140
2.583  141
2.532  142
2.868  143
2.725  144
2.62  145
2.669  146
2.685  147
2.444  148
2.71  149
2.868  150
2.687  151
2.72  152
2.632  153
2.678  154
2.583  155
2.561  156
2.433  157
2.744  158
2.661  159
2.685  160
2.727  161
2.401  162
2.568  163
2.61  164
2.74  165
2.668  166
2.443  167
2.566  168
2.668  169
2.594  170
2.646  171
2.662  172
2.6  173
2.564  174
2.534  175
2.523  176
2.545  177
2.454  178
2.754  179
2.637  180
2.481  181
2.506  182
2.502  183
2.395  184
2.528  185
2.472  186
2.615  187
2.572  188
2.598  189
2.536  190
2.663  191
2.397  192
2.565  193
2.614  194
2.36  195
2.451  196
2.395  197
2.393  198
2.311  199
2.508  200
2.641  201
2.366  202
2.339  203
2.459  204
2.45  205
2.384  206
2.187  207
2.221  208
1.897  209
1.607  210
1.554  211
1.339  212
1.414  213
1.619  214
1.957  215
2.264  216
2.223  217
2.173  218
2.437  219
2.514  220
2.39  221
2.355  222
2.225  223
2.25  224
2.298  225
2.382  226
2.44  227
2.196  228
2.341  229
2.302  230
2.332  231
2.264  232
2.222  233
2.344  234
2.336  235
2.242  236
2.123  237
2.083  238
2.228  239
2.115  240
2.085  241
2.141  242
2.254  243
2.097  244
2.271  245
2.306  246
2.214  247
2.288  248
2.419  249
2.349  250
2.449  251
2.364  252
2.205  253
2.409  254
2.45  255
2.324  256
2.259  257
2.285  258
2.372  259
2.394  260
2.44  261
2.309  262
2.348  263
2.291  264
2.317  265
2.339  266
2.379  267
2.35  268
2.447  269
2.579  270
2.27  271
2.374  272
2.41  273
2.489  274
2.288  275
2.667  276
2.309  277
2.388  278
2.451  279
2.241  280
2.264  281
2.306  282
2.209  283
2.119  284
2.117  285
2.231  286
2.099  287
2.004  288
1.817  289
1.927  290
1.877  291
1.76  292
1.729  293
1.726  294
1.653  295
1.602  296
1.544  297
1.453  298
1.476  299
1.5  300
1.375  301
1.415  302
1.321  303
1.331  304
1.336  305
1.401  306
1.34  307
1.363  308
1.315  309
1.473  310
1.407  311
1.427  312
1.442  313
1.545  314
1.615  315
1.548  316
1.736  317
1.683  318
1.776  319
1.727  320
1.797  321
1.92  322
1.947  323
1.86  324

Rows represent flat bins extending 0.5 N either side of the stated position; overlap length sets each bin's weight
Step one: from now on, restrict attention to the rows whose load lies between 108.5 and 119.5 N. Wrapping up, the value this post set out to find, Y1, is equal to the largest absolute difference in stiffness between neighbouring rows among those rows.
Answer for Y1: 0.18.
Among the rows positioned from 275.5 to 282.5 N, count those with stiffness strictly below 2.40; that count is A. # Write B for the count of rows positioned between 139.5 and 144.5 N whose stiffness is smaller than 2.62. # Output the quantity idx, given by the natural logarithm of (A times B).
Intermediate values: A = 5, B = 2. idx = 2.3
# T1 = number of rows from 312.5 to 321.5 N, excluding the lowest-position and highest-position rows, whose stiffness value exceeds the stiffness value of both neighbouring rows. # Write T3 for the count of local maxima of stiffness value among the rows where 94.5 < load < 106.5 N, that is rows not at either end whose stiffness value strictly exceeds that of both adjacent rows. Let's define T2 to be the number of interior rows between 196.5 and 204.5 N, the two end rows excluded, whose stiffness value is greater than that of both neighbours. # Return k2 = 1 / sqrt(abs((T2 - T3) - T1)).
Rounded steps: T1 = 3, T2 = 1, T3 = 3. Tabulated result 0.45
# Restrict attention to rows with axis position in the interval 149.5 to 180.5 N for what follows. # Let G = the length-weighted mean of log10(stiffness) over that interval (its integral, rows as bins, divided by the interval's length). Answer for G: 0.42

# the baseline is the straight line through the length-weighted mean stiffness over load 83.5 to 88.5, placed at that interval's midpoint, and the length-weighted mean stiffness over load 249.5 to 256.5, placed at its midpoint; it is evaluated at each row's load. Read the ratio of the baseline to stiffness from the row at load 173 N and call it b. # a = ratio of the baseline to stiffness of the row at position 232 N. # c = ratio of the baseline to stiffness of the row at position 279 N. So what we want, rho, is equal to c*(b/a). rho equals 0.89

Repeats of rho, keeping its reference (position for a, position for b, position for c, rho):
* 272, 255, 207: 1.19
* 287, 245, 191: 1.01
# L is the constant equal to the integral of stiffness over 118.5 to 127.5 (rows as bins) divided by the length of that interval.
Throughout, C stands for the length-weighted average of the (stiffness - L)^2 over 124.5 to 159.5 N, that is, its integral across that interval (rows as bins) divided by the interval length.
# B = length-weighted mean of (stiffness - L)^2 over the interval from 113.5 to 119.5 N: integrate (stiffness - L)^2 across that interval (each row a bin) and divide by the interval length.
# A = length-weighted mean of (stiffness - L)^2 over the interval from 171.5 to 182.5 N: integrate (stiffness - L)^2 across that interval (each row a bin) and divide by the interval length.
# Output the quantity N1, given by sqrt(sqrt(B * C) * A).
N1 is 0.01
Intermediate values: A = 0.02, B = 0.010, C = 0.01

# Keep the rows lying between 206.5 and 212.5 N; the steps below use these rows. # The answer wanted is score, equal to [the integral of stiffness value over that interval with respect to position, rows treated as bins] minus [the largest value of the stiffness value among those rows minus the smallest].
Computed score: 9.9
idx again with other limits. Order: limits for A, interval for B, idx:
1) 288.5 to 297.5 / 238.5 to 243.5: 3.8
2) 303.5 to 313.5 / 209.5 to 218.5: 4.5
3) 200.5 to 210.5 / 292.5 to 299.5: 3.9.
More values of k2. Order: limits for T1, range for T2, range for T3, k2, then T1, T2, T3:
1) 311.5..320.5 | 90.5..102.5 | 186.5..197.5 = 0.58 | 3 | 4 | 4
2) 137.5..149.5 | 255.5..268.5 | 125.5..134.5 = 0.58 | 3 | 3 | 3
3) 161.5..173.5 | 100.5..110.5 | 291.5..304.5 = 0.58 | 3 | 2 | 2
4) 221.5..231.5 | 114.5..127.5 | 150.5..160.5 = 1.00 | 2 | 4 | 3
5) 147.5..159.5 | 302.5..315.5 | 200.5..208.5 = 0.71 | 4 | 3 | 1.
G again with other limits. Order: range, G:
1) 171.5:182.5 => 0.41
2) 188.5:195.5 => 0.40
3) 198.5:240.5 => 0.34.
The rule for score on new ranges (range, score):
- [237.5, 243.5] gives 12.7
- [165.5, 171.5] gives 15.4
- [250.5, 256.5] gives 14.0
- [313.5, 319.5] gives 9.7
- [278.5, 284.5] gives 13.3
